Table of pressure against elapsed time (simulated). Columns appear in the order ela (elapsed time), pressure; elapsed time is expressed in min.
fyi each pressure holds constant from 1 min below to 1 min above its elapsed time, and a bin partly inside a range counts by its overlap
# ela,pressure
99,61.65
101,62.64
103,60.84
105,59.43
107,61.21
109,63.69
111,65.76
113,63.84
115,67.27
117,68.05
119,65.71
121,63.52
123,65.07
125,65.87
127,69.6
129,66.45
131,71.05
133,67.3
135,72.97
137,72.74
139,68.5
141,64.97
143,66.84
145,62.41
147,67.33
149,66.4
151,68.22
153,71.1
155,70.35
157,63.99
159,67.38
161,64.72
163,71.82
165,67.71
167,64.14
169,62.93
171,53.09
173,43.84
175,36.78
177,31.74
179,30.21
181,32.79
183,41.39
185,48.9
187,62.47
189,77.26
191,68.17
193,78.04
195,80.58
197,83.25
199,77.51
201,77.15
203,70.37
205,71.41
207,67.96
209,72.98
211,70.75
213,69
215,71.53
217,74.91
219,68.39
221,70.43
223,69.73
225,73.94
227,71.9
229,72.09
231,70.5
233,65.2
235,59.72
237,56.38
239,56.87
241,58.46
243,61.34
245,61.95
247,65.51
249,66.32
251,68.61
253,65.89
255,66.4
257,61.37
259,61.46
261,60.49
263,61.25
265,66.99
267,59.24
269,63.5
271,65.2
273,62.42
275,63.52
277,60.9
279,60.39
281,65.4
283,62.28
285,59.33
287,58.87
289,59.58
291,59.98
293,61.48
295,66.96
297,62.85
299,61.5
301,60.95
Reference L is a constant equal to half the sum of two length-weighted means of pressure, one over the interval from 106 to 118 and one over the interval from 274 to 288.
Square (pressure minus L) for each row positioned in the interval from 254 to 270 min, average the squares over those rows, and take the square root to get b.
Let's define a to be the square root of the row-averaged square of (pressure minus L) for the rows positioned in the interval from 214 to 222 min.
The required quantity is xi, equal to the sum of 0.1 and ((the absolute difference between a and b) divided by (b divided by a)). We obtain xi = 17.8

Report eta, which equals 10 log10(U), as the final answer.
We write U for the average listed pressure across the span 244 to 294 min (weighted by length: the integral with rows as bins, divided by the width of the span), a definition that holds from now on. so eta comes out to 18.0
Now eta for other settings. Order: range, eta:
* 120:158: 18.3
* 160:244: 18.0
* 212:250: 18.2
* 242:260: 18.1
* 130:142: 18.4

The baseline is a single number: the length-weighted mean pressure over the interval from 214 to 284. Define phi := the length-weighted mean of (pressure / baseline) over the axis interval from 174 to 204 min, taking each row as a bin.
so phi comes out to 0.92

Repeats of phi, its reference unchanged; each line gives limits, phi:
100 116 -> 0.97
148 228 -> 1.00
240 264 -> 0.98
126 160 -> 1.05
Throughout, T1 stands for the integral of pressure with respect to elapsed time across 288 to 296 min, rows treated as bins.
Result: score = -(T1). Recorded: -496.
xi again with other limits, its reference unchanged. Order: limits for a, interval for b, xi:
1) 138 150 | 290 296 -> 0.6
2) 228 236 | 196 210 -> 3.1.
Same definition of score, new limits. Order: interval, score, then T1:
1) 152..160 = -546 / 546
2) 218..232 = -994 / 994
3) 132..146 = -951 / 951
